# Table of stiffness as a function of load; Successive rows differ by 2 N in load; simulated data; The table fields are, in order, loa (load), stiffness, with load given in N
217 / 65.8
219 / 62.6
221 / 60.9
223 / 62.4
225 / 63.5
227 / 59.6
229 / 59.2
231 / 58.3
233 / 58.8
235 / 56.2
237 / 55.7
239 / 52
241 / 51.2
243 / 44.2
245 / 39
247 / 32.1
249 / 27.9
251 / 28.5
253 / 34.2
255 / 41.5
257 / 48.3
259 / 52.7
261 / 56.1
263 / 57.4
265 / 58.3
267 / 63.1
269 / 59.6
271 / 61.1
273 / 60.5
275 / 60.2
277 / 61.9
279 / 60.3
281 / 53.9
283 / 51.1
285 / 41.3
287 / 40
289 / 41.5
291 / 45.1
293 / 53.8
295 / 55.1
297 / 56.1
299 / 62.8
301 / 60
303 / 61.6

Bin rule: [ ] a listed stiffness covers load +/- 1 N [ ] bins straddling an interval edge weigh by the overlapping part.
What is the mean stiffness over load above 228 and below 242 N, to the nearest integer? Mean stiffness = 56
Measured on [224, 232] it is 60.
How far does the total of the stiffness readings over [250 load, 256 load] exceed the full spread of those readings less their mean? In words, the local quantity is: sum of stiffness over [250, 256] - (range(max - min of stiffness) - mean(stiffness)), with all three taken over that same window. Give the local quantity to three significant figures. 126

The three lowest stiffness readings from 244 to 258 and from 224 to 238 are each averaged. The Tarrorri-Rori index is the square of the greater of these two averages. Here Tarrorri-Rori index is 3219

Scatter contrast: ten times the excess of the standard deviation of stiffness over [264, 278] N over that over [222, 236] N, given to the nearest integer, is -9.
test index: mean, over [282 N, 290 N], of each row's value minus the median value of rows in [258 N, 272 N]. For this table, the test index -15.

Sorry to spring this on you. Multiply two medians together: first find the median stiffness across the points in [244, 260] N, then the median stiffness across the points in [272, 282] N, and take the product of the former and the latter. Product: 2207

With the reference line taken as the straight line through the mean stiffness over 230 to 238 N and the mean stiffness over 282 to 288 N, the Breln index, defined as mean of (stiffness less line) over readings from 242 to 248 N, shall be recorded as -16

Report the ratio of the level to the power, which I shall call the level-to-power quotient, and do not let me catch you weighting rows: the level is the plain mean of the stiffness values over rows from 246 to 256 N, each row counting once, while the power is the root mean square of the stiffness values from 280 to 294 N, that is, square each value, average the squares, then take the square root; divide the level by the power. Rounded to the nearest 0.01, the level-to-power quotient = 0.70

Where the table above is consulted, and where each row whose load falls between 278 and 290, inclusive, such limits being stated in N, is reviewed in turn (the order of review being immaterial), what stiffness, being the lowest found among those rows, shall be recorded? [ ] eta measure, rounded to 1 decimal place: 40.0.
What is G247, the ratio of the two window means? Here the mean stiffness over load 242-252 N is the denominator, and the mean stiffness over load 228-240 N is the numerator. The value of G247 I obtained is 1.7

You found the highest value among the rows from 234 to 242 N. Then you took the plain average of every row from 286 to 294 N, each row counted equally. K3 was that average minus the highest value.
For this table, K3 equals -11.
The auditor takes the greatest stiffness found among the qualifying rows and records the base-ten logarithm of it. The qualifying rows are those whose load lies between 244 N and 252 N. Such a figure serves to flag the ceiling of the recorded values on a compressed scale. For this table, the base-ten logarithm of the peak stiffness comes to 1.59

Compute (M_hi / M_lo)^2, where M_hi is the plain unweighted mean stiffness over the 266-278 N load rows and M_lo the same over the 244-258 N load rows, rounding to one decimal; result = 2.9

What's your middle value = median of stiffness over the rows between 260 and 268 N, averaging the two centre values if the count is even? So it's 58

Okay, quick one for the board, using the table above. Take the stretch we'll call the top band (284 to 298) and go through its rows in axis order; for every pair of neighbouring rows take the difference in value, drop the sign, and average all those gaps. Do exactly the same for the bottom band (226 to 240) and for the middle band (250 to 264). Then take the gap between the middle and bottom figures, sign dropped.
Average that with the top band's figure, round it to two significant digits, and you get 3.1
